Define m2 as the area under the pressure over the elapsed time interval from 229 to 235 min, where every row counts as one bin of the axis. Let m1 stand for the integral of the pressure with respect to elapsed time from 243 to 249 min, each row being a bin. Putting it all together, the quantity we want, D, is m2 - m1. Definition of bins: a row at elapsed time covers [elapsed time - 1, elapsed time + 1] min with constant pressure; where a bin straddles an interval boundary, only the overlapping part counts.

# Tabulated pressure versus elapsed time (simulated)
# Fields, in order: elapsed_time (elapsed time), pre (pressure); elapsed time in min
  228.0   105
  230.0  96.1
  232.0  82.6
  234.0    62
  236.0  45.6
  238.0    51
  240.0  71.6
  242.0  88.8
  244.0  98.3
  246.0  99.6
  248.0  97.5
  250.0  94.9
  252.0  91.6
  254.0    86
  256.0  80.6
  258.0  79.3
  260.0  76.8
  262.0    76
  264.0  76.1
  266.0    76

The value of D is -109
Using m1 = 591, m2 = 481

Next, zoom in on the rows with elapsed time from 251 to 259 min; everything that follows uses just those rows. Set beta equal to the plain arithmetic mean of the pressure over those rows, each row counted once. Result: 84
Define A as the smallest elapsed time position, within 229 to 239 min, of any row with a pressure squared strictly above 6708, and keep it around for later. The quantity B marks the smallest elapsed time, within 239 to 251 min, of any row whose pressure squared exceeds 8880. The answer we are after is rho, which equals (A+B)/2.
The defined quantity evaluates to 237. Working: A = 230.0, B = 244.0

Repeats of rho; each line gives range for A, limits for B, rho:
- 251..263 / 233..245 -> 248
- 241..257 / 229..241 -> 236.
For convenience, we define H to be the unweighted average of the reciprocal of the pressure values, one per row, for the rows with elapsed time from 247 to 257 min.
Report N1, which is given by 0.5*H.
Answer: 0.0056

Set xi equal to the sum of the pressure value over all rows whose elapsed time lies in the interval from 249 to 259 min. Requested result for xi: 432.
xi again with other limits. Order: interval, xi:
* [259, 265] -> 229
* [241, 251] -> 479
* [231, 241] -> 313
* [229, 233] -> 179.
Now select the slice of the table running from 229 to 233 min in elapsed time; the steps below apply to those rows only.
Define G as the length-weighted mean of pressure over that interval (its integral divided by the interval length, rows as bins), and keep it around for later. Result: 89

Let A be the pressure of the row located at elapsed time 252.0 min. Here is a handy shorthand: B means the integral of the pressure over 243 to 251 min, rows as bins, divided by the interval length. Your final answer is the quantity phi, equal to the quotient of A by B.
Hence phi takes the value 0.94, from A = 91.6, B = 97.6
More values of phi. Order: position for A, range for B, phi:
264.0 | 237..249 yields 0.90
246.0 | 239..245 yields 1.16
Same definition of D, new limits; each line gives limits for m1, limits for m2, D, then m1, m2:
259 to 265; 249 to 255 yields 87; 458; 545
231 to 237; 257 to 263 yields 84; 380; 464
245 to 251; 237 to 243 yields -161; 584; 423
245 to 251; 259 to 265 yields -126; 584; 458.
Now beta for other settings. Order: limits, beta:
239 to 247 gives 90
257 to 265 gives 77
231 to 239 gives 60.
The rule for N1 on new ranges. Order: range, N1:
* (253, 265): 0.0063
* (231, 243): 0.0079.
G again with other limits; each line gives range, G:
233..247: 74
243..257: 93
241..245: 94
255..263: 78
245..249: 99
